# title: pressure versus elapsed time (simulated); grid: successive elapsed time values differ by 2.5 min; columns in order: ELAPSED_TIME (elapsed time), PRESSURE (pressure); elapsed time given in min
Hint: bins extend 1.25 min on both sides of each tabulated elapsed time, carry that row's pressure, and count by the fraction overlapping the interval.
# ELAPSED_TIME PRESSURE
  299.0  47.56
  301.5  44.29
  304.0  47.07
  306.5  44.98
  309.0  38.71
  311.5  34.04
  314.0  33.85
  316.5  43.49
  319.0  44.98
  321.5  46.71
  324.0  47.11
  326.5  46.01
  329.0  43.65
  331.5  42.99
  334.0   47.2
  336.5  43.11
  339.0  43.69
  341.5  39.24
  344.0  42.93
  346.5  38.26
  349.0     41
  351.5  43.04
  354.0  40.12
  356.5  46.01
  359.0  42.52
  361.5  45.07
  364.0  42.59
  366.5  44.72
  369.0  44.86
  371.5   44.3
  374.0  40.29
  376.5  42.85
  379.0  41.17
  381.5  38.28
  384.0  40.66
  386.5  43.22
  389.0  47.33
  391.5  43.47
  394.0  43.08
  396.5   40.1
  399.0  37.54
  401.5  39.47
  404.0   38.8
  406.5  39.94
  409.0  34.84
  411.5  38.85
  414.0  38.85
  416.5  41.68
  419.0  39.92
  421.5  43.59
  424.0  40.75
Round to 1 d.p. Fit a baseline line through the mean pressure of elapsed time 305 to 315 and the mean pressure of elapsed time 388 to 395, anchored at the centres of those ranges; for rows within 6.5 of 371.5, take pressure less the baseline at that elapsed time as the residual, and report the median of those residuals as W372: 1.3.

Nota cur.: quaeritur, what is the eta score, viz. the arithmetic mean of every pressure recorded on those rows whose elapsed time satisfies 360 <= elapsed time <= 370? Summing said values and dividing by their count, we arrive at 44.3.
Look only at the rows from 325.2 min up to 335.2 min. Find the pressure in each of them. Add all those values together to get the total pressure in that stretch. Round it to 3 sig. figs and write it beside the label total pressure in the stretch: 180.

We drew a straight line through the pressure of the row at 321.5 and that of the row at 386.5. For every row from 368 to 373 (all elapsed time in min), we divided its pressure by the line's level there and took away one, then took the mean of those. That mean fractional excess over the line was 0.01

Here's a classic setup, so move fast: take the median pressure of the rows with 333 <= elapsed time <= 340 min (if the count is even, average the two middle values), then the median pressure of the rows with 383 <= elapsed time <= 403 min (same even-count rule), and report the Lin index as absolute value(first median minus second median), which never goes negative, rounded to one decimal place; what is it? 1.8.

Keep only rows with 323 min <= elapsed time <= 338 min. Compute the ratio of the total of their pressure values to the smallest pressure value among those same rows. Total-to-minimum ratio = 6.28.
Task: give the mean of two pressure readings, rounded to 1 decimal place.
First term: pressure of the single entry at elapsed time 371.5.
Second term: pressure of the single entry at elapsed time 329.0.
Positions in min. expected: 44.0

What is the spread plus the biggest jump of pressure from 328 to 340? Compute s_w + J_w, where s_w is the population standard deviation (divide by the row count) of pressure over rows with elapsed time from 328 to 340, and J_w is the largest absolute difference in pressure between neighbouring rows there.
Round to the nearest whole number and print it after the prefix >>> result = 6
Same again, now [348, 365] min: 8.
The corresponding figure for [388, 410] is 9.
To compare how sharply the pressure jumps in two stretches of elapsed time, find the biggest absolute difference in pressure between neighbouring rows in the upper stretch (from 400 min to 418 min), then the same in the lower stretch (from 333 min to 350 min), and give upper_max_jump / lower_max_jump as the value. 1.1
